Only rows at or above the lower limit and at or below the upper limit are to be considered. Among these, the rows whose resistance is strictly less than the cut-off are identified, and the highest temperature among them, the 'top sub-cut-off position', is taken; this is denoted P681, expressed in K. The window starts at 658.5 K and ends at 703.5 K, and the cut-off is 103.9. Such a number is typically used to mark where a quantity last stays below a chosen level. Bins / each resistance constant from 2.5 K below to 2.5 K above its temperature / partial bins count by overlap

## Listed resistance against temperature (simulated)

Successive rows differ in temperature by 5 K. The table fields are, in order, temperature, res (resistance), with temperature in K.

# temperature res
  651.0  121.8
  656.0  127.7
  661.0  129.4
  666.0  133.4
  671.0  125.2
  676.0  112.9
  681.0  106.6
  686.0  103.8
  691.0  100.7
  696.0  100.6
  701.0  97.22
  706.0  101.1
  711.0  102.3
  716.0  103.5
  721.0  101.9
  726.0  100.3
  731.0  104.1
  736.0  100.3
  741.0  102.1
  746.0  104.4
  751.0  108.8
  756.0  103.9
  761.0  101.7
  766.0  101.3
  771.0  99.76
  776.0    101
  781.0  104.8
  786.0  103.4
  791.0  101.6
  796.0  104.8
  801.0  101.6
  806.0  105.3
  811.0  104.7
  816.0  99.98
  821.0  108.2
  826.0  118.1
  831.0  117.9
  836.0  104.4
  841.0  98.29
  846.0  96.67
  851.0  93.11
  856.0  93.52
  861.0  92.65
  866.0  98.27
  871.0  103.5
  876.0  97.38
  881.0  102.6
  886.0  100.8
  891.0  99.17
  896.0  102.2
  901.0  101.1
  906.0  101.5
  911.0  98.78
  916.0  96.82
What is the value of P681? 701.0 K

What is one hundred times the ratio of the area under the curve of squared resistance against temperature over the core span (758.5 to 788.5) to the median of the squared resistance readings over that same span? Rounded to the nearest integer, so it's 3030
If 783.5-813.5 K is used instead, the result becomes 2973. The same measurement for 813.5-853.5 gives 4217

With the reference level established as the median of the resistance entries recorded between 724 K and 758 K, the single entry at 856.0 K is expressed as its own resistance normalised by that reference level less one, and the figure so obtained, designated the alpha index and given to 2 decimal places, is -0.10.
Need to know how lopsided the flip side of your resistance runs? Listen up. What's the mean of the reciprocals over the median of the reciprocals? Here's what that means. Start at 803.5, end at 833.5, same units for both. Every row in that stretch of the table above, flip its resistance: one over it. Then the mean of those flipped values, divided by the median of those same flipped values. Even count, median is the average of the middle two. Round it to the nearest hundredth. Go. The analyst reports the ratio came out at 0.98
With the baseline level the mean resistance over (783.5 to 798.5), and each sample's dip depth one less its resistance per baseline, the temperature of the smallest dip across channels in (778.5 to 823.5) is 821.0 K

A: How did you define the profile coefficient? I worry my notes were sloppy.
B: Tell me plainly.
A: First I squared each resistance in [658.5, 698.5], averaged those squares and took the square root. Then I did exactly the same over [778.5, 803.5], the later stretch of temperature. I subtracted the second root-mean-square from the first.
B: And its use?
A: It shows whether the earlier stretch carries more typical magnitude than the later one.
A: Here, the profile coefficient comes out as 12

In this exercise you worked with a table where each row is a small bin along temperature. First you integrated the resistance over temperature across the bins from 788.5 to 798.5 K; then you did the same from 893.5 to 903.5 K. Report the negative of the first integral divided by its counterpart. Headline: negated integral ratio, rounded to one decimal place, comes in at -1.0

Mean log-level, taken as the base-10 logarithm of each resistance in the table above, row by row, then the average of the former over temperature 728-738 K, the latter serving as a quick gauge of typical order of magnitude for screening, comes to 2.01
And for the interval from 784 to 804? 2.01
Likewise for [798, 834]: 2.03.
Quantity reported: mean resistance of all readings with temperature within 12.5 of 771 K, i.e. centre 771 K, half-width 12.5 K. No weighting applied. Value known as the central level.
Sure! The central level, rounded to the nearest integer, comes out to 102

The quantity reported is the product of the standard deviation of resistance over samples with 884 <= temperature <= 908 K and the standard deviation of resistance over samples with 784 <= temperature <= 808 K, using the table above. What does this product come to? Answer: 2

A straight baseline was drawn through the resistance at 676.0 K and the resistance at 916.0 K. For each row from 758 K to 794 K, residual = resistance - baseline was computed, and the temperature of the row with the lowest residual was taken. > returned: 771.0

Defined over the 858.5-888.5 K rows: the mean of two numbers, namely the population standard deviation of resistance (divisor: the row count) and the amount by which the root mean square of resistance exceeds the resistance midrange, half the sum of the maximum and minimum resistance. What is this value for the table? 2.4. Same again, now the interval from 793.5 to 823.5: 1.3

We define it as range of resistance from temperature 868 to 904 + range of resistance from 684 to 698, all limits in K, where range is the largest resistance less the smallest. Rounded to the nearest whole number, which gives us 9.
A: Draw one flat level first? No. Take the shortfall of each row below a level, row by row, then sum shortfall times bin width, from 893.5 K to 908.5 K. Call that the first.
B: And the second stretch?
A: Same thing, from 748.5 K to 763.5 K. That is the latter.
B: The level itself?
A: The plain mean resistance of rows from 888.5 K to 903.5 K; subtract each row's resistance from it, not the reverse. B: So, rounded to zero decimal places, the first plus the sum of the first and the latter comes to -83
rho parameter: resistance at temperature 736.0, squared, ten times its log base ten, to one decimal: 40.0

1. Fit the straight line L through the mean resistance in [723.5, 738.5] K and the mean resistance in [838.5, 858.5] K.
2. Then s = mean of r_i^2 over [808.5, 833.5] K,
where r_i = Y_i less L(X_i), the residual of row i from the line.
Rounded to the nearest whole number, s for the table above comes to 224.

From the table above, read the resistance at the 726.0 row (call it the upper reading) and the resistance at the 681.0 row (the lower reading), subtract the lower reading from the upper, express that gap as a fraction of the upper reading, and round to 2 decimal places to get -0.06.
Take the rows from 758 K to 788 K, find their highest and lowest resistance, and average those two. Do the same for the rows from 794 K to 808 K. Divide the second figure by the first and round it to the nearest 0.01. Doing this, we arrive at 1.01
